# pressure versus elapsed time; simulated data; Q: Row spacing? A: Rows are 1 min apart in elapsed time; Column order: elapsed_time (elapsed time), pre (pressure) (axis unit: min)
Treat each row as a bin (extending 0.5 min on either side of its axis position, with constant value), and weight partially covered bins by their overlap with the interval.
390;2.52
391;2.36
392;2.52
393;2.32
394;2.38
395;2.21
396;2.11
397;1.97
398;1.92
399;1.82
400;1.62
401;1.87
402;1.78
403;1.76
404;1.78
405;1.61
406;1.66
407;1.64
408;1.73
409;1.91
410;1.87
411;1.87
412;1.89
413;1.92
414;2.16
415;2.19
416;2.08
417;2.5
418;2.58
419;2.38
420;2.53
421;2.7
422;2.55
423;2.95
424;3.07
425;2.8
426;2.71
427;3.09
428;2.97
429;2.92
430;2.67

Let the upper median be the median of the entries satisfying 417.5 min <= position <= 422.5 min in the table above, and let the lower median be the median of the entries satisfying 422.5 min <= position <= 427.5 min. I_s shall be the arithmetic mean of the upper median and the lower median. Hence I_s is 2.75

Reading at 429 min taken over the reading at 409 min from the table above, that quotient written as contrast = 1.5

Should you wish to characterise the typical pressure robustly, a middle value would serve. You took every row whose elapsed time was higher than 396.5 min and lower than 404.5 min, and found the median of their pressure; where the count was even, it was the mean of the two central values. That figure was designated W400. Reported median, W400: 1.80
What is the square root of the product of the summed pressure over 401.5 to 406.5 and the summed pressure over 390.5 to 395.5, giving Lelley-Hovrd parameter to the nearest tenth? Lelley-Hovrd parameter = 10.1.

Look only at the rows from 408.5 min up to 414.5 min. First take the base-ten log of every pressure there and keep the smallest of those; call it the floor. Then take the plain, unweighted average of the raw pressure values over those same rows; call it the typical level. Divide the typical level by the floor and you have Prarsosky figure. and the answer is 7.1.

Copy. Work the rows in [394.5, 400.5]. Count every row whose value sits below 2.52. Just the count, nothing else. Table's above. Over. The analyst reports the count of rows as 6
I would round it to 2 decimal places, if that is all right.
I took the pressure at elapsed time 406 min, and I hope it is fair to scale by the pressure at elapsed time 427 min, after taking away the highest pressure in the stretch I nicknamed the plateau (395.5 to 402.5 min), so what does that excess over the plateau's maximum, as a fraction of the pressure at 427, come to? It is -0.15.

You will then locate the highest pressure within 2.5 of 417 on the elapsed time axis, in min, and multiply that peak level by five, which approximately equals 12.9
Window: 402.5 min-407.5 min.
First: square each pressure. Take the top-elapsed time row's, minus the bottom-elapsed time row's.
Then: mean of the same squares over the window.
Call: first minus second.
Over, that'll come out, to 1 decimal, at -3.3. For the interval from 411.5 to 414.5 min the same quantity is -2.9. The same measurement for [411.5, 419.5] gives -2.9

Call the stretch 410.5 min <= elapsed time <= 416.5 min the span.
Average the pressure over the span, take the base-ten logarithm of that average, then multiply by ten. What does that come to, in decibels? 3.0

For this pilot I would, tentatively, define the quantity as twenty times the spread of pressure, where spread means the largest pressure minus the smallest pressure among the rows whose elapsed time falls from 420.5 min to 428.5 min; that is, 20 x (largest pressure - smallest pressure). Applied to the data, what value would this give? 11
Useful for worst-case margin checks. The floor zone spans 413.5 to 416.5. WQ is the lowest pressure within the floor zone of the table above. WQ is 2.08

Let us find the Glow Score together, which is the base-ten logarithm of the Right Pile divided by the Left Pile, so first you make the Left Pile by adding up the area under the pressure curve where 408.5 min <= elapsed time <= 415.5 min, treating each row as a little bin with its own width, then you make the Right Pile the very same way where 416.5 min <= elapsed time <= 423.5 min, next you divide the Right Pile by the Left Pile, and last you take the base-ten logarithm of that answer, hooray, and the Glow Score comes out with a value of 0.12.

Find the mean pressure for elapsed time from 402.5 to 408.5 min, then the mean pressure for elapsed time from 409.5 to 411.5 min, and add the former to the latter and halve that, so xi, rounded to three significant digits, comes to 1.78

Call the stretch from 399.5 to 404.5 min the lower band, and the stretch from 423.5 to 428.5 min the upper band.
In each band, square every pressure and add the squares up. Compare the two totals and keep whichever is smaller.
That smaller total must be 15.6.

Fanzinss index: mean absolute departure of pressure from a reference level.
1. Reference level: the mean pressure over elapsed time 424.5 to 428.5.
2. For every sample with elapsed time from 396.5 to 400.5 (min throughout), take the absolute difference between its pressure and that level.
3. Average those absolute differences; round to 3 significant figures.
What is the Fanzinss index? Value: 1.06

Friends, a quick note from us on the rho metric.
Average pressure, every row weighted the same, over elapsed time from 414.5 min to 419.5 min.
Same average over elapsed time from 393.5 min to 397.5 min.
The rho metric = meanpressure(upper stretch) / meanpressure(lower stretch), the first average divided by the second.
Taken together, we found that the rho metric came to 1.1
